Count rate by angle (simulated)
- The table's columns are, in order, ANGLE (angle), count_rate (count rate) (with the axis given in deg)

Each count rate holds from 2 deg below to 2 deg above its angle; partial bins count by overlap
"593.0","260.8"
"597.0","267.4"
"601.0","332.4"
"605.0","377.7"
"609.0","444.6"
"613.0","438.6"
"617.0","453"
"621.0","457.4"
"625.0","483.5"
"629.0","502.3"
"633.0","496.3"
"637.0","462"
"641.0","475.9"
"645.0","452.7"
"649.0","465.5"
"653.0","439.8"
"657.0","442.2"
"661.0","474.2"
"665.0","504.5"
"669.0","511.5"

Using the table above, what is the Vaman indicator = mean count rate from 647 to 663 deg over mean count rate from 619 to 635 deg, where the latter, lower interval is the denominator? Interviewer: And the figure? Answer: 0.94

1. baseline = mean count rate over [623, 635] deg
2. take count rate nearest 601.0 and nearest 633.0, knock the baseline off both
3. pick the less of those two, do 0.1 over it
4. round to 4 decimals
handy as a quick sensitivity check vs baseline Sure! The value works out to -0.0006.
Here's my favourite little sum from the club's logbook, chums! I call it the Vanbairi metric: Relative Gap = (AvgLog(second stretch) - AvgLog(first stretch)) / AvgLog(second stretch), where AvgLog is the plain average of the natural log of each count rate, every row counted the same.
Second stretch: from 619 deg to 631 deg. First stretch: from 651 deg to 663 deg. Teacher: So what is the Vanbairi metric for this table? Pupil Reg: 0.010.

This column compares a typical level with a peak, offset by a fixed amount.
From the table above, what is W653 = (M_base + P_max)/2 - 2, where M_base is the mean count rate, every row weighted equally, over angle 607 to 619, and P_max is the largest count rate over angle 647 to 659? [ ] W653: 453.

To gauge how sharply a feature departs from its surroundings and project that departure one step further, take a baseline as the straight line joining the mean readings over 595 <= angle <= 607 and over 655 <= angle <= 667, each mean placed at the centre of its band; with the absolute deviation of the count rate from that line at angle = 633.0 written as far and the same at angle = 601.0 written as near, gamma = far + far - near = 177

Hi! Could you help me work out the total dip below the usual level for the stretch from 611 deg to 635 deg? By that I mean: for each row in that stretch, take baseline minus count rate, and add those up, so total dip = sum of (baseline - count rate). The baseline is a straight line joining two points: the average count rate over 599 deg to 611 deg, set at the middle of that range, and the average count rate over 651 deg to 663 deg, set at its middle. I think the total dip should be -382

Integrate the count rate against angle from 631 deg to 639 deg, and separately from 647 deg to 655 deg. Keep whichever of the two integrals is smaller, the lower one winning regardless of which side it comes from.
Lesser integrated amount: 3621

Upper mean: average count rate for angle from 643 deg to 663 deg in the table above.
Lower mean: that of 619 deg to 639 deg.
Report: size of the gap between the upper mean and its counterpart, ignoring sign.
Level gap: 25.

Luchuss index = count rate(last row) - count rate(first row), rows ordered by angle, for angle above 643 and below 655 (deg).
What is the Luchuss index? -13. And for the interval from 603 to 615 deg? 61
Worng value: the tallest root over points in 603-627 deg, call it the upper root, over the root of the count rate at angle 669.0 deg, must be 0.97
